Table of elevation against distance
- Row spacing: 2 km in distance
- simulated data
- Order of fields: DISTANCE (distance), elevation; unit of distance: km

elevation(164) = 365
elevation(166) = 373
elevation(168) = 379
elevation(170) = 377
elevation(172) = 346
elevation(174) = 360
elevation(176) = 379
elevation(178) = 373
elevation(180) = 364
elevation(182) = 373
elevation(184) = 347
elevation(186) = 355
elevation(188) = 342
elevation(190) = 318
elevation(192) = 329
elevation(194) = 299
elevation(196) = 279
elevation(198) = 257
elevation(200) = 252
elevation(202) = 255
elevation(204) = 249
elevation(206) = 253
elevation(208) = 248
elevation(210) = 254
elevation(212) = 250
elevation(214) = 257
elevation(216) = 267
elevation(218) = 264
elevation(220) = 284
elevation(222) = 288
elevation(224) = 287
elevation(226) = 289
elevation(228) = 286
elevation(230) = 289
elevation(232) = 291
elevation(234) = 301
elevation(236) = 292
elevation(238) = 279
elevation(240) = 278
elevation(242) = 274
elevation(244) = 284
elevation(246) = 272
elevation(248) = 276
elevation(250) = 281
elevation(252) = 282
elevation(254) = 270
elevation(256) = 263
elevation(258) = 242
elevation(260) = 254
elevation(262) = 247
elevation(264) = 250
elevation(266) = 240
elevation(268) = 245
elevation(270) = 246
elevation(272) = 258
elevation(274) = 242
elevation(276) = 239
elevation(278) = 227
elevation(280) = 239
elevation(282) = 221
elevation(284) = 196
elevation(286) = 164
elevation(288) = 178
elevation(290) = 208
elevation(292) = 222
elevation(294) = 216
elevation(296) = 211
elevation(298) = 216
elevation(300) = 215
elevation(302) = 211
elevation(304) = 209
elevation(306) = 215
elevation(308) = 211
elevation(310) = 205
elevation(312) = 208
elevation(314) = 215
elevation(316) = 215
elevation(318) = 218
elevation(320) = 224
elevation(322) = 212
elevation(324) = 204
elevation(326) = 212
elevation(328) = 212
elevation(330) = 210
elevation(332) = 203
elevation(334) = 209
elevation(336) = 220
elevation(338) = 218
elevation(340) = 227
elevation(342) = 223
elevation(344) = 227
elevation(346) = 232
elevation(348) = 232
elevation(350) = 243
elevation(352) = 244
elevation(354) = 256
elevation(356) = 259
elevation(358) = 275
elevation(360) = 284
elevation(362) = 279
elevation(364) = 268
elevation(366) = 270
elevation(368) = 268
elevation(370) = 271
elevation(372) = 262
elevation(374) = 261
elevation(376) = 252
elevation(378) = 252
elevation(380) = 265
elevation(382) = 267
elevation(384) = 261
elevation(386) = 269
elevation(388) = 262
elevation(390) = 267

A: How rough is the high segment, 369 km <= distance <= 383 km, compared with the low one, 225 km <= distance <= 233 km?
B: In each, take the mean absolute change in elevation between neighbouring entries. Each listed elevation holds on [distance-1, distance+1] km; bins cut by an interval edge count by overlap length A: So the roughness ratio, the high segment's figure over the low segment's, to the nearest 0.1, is 2.1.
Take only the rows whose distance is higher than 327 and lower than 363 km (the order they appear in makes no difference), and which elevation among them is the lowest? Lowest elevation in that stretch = 203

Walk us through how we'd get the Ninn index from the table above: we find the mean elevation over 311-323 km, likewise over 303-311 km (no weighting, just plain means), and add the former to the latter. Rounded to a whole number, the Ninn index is 425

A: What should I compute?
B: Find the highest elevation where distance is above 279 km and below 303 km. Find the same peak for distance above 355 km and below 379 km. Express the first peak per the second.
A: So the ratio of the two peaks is 0.84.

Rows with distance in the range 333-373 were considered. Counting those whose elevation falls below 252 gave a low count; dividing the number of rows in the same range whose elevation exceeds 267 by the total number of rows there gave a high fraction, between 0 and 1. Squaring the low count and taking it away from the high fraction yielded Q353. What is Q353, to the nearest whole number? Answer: -100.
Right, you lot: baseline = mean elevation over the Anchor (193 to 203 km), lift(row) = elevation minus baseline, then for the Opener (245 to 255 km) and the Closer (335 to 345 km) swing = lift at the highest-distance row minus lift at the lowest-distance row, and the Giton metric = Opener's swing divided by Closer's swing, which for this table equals 0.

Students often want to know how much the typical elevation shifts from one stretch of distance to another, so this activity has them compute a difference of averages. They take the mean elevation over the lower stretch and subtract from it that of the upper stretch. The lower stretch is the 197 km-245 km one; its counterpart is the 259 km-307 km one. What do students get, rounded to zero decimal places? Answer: 48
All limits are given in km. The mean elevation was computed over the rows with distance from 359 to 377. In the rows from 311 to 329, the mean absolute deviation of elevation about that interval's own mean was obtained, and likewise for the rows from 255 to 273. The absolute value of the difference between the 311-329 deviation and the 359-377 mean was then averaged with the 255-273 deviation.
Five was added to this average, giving 140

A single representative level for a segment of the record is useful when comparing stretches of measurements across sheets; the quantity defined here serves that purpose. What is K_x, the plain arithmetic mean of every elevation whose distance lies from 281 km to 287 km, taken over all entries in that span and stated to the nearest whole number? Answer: 194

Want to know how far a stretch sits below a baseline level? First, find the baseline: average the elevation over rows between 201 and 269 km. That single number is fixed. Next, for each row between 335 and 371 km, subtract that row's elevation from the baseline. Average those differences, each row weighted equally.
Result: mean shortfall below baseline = 19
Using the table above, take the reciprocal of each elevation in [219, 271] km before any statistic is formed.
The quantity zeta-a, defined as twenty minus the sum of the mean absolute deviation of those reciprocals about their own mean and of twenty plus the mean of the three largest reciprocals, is -0.0043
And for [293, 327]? -0.0049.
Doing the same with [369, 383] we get -0.0040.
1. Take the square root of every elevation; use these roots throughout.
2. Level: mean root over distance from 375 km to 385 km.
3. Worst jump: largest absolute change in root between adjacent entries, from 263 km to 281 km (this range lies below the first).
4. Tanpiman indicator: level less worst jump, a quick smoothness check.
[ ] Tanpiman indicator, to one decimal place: 15.6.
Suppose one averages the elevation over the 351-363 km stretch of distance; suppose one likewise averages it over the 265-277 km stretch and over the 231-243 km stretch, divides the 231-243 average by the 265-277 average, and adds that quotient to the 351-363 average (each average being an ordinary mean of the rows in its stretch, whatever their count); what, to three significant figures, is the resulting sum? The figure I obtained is 267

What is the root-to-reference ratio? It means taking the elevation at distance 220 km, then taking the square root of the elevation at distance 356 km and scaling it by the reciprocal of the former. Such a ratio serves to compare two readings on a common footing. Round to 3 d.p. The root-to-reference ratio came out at 0.057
